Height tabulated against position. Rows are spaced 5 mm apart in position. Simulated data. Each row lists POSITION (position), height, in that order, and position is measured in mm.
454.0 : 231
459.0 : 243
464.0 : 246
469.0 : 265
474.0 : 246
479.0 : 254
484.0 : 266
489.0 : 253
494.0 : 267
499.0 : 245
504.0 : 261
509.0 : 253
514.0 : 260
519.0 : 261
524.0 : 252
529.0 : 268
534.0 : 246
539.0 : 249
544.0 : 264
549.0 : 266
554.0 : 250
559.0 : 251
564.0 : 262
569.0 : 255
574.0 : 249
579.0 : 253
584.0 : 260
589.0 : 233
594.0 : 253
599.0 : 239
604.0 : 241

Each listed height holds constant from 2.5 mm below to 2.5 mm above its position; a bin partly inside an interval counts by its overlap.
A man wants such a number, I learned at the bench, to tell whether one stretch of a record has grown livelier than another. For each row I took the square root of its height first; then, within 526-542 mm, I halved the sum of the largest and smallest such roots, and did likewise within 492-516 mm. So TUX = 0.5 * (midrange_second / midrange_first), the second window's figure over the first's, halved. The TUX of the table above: 0.499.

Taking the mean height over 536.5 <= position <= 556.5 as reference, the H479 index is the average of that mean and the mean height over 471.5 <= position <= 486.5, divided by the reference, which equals 1.00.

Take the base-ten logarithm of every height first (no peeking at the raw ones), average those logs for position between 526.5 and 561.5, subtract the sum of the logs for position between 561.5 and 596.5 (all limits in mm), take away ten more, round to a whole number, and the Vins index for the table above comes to -24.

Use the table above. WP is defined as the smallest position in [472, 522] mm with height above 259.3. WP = 484.0 mm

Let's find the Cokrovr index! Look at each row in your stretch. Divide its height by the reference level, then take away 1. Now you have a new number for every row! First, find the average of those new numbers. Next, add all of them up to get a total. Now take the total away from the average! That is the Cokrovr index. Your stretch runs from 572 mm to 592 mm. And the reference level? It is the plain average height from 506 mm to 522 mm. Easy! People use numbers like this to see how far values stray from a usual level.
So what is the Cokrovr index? 0.11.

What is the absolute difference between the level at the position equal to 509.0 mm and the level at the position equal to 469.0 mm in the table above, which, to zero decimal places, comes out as 12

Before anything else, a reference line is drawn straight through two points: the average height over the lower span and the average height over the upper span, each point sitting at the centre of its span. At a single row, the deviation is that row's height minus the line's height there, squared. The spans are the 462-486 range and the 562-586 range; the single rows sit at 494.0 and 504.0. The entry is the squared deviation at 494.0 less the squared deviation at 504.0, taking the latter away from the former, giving 103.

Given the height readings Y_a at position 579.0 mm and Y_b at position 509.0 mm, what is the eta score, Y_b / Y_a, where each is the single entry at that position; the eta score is 1.00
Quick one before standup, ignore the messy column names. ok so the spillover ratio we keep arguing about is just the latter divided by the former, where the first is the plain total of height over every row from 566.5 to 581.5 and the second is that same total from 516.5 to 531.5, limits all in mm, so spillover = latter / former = 1.03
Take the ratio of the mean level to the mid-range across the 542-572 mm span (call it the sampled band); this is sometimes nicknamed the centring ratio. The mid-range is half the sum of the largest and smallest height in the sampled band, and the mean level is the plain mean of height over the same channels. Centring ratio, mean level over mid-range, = 1.00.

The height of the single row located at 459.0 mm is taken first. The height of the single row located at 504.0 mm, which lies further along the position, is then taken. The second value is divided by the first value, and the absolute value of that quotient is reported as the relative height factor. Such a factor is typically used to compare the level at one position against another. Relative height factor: 1.07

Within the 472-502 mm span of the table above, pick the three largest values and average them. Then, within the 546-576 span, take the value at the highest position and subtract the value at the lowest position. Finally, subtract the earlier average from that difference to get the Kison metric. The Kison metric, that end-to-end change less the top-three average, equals -279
